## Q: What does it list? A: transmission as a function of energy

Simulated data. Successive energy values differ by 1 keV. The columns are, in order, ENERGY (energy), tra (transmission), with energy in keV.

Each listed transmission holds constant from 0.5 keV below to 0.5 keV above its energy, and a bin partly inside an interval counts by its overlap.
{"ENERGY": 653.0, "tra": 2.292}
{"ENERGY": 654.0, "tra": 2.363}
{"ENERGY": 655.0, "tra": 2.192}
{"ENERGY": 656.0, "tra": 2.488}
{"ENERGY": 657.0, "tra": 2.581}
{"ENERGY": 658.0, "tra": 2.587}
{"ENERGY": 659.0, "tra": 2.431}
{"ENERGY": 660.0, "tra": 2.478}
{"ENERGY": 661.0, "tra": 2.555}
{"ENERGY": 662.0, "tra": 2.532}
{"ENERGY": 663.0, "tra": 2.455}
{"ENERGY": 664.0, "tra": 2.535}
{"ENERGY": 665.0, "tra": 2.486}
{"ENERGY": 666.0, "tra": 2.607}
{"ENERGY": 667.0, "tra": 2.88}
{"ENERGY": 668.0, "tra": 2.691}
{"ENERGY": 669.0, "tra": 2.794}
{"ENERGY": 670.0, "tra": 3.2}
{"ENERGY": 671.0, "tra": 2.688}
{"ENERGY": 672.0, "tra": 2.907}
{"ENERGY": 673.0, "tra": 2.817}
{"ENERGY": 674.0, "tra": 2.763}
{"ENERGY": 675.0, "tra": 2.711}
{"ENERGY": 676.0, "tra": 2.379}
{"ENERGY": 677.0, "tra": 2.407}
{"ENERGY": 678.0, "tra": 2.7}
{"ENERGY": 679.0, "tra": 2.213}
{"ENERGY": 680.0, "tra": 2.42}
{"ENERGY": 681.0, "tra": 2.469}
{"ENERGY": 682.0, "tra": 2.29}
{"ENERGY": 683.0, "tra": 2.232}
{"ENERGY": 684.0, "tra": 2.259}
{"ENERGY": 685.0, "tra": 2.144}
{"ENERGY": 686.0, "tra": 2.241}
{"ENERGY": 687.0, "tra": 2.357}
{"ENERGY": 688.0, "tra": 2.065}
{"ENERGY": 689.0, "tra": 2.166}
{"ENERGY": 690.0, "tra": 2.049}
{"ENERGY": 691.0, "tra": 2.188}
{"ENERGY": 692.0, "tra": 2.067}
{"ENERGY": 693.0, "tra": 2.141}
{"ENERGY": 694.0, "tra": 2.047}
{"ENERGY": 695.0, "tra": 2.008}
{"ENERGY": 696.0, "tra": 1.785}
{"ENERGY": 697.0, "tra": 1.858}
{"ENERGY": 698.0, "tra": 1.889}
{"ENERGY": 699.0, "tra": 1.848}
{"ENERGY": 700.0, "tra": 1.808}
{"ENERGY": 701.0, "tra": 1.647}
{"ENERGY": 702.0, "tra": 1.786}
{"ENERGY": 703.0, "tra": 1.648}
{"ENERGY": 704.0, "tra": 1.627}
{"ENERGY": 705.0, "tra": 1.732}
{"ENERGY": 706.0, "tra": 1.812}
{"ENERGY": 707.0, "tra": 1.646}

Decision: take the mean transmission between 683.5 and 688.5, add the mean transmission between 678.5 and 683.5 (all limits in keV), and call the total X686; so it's 4.54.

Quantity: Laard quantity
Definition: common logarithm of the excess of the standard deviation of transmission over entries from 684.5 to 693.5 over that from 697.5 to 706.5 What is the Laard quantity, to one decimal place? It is -2.7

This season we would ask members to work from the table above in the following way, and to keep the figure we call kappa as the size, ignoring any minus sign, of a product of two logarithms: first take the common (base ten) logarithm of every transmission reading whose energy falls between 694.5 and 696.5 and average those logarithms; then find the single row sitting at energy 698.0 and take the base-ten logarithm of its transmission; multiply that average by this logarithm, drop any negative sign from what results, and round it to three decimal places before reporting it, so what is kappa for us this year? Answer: 0.077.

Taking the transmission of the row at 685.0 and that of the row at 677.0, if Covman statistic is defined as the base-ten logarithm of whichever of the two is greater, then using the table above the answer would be 0.381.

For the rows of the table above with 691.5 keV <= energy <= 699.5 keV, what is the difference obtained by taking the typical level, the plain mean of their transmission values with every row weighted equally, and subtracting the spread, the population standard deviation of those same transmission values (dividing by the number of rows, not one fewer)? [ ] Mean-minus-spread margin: 1.8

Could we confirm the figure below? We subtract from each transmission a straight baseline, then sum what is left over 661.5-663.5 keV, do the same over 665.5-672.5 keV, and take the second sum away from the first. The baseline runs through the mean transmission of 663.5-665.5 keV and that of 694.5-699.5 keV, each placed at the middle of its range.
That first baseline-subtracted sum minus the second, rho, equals -2.9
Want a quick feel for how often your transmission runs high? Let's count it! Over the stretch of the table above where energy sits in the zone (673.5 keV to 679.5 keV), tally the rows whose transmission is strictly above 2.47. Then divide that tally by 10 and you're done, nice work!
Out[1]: 0.30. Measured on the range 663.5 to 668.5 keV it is 0.50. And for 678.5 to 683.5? 0.00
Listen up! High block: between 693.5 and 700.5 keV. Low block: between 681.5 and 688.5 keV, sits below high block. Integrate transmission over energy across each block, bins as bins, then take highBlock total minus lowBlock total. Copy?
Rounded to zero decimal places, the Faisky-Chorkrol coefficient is -2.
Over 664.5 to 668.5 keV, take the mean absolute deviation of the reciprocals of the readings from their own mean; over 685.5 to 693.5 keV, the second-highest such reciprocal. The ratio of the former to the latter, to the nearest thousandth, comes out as 0.035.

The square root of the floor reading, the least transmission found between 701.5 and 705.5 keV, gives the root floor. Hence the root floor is 1.28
